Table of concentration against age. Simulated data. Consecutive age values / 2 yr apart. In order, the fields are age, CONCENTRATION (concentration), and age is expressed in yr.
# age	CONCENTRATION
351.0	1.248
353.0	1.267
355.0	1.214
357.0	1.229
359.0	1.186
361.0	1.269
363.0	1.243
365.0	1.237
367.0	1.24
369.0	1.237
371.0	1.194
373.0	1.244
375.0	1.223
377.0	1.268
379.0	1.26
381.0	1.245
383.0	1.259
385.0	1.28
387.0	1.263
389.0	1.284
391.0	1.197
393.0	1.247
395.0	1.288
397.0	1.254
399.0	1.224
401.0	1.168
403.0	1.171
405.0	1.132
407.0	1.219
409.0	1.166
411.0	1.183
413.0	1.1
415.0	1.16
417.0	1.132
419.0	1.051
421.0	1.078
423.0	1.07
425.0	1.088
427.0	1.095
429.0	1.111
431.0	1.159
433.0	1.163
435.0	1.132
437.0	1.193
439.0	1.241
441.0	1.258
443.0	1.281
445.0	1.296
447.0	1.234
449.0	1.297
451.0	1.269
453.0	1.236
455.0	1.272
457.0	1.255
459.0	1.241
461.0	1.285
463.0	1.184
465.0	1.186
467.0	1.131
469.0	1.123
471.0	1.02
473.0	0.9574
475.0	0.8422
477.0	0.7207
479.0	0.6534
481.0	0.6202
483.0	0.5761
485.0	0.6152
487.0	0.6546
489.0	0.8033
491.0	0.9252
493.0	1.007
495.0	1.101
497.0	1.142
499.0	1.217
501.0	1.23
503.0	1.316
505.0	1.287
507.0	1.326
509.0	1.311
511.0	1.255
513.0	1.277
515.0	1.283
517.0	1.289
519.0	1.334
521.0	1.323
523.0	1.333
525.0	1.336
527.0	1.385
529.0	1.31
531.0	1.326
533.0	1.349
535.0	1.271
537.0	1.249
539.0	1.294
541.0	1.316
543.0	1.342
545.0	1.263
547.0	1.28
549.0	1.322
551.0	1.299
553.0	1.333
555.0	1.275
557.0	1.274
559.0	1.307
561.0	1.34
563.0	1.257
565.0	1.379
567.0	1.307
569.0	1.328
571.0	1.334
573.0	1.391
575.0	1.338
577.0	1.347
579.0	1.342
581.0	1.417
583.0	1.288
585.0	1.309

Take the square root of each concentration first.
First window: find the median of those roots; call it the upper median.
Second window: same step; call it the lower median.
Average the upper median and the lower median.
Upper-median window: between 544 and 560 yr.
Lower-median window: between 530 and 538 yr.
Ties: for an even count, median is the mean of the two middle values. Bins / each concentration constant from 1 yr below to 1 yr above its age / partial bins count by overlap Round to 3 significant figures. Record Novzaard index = 1.14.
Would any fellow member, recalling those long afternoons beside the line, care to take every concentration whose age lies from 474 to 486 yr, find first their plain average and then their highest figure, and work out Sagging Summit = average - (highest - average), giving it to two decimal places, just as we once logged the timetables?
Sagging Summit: 0.50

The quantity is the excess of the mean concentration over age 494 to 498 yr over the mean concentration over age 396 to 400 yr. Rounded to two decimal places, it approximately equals -0.12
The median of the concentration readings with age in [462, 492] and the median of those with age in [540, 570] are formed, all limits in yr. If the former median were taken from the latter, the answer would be 0.46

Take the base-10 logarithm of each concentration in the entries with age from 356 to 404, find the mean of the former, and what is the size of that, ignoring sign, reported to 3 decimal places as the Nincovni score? 0.093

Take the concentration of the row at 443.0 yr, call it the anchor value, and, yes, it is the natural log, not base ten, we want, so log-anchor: 0.248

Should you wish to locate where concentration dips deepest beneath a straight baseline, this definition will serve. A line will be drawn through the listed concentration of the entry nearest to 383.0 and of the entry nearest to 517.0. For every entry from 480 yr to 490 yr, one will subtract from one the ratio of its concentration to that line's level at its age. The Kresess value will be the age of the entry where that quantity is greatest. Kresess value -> 483.0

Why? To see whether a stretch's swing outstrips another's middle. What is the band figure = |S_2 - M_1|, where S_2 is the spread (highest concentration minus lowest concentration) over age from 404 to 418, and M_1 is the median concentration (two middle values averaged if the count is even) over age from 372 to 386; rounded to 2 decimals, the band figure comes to 1.14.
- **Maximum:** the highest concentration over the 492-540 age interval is 1.385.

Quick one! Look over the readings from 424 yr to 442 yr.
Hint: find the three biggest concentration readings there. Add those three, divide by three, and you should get 1.23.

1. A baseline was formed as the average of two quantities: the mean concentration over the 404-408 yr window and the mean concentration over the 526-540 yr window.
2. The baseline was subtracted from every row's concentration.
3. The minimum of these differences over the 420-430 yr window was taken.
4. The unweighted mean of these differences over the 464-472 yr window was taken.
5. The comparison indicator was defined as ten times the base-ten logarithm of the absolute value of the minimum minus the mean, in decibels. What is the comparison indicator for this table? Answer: -13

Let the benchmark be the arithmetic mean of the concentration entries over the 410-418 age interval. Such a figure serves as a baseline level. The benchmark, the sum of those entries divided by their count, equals 1.14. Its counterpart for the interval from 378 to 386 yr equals 1.26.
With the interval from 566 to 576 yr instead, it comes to 1.34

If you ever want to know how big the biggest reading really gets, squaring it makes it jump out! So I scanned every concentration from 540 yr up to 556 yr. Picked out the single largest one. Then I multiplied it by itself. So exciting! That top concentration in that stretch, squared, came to 1.80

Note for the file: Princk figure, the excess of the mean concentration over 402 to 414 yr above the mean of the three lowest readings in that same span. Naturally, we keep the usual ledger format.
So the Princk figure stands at 0.029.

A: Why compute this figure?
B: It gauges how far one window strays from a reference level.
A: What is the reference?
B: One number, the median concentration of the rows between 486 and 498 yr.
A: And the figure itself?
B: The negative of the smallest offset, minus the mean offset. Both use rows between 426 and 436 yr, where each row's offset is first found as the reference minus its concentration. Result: 0.36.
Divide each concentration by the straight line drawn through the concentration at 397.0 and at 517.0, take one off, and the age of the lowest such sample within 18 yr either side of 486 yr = 483.0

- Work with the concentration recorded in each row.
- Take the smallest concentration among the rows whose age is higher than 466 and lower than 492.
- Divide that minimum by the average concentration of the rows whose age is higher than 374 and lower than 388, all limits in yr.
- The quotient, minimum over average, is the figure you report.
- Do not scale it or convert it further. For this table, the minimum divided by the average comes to 0.46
